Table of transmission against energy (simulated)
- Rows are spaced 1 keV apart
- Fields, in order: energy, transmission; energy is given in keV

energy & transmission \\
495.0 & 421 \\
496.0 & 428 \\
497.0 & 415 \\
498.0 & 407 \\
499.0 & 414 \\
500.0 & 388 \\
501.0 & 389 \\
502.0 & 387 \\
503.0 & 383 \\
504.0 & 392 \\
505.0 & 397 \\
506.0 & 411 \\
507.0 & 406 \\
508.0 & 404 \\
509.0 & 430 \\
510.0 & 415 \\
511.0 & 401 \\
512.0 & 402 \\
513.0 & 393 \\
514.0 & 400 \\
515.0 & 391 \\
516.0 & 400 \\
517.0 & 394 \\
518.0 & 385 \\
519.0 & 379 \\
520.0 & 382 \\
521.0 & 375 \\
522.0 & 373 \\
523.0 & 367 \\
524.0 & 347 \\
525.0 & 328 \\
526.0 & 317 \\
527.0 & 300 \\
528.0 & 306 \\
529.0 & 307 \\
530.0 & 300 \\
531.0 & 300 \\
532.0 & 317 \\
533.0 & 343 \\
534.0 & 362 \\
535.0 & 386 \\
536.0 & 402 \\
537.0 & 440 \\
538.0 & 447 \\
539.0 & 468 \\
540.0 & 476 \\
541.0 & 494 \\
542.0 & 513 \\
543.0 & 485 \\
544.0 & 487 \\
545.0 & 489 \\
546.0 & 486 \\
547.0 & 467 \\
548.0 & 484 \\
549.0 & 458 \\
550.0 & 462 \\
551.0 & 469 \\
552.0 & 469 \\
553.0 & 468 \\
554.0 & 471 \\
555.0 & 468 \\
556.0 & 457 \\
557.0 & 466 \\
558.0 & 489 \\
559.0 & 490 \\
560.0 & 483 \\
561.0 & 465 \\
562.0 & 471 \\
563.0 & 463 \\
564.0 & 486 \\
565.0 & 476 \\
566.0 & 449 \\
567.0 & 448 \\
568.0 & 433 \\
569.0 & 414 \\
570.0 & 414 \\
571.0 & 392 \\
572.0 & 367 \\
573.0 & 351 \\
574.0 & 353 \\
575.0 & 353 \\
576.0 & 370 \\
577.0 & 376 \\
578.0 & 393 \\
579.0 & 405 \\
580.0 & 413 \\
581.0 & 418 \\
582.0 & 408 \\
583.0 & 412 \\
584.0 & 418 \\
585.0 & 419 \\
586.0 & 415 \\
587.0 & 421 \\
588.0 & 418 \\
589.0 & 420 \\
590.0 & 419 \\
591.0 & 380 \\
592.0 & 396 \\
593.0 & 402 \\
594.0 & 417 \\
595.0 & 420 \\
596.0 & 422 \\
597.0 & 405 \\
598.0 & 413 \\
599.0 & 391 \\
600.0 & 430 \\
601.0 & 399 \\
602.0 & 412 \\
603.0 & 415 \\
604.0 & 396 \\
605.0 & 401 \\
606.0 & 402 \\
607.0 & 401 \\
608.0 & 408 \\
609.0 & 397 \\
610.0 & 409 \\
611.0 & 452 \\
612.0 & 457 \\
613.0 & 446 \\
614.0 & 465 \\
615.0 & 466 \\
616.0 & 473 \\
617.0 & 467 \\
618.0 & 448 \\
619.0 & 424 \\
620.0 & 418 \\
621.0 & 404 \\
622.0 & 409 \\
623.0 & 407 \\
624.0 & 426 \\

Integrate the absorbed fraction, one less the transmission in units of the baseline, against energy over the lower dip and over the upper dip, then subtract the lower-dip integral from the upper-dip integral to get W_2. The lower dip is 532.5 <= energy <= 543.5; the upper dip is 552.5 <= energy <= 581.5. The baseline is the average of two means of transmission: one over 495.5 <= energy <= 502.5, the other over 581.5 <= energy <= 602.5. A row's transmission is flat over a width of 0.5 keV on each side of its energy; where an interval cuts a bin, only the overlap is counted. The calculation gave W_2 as -1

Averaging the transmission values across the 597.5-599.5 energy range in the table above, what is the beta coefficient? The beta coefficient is 402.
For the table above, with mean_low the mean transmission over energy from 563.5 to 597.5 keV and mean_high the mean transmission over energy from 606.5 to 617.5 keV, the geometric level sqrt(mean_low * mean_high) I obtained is 424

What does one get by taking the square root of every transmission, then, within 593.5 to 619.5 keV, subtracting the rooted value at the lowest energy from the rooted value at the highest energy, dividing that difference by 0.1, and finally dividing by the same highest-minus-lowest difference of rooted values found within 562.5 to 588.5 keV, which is -2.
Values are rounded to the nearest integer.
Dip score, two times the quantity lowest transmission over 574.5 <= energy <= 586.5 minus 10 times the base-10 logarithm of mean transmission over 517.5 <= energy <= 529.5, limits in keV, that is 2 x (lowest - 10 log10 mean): 655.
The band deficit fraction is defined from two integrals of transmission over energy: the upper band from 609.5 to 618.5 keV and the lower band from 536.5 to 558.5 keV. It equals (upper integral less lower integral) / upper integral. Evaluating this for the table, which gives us -1.6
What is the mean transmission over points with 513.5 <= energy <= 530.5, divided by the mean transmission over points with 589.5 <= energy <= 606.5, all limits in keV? 0.87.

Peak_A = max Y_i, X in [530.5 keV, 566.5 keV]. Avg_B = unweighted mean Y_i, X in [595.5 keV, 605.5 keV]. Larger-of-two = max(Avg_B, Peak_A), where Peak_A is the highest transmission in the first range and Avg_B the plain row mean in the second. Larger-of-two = 513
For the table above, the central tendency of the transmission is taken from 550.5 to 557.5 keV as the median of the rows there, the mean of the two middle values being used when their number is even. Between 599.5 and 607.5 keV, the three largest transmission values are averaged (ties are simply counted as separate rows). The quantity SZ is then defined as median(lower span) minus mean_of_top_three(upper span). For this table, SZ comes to 49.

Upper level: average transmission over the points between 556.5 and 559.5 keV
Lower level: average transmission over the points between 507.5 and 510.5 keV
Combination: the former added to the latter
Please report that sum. 898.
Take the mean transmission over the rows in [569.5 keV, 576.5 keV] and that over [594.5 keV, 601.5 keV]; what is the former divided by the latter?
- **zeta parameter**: 0.90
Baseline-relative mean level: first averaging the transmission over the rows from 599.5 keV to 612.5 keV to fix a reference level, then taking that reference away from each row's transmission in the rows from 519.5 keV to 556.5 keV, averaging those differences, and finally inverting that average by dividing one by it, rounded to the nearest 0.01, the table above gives -0.94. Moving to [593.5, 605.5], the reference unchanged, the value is -0.27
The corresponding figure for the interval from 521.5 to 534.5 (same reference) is -0.01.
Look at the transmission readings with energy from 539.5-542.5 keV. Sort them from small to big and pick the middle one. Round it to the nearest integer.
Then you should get 494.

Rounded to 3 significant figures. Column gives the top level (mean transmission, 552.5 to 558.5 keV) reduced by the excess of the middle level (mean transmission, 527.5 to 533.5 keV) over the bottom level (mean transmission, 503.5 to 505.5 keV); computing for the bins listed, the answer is 552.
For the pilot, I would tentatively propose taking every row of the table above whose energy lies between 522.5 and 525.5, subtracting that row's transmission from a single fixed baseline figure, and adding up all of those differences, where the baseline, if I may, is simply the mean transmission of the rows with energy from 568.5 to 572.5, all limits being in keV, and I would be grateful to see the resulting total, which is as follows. 148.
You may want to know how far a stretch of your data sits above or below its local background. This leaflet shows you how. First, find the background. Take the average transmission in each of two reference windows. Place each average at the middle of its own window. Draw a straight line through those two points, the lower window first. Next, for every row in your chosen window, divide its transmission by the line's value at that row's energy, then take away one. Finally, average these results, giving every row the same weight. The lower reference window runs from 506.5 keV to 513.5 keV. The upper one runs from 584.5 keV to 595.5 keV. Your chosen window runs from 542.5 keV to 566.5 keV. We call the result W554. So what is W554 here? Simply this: 0.16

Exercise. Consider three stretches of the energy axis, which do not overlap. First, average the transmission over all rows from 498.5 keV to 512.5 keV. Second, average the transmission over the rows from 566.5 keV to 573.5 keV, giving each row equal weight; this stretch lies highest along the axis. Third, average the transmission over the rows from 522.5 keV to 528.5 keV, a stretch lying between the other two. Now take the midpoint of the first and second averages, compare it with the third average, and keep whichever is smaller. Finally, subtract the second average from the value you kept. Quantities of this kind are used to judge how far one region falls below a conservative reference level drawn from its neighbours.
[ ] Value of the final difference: -75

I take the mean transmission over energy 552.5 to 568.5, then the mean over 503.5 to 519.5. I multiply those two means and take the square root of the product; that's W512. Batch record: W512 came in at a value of 433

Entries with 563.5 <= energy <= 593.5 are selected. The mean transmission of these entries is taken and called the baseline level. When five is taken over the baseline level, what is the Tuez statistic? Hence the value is 0.0123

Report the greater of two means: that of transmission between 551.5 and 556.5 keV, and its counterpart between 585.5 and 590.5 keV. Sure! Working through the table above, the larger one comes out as 467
